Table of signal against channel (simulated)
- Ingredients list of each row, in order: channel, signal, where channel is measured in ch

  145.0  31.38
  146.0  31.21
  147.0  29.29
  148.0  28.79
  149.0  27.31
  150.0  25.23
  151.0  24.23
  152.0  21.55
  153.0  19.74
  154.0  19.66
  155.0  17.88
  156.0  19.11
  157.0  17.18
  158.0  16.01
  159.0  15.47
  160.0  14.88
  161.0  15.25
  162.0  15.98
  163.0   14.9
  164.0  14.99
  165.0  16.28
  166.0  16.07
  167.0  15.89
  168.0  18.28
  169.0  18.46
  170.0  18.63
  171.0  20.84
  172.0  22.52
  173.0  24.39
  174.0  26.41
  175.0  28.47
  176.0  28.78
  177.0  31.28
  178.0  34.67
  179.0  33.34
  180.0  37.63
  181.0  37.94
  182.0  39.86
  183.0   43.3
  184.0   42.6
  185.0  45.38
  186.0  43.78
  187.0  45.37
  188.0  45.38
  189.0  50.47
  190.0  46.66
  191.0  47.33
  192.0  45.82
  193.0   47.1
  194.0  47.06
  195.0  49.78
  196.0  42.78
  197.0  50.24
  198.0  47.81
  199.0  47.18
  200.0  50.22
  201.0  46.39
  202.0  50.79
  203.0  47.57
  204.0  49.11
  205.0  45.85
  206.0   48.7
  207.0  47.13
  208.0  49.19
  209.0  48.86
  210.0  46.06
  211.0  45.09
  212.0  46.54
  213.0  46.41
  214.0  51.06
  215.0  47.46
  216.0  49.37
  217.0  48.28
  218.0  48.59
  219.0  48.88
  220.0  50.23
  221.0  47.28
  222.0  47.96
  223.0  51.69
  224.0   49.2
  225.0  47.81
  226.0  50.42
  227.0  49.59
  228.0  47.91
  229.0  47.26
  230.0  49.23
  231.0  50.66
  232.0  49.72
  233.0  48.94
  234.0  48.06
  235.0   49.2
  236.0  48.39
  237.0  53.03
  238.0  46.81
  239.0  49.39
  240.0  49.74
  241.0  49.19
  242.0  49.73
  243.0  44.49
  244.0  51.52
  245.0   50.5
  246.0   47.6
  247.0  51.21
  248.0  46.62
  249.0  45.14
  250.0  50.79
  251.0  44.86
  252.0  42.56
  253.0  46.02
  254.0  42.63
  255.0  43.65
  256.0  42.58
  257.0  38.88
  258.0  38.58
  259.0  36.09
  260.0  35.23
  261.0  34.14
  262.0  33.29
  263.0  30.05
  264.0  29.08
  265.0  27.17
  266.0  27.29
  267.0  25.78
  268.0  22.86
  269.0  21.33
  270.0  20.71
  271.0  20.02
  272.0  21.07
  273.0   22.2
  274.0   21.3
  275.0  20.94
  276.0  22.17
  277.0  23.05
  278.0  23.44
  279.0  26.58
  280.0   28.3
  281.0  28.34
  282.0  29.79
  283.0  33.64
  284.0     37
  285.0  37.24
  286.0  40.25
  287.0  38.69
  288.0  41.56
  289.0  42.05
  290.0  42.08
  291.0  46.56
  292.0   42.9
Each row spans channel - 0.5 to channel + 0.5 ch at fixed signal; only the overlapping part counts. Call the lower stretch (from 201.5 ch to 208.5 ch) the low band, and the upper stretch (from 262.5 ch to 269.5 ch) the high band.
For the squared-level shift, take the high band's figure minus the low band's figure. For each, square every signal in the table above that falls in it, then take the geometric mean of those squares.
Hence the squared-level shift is -1655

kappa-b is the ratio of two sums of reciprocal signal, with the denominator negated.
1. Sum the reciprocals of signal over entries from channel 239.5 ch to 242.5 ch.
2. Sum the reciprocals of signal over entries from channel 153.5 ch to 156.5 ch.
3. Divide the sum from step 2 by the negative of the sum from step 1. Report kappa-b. -2.6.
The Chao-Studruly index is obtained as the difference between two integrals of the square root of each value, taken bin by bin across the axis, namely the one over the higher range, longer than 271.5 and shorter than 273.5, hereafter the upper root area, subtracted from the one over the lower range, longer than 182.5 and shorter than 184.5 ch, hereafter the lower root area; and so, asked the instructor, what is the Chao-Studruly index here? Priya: 4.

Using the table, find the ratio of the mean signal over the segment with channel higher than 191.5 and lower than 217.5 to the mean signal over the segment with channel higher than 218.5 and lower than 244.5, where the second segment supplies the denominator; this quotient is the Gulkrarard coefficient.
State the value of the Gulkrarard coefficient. 1.0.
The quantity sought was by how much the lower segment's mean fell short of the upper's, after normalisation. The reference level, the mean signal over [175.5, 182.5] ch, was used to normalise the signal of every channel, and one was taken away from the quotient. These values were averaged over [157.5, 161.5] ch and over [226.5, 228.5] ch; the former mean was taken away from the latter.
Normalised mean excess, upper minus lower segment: 1.0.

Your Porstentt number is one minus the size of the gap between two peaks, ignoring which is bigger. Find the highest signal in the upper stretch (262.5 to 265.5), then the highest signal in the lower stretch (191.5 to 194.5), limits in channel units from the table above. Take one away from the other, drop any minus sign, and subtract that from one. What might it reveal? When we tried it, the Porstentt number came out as -16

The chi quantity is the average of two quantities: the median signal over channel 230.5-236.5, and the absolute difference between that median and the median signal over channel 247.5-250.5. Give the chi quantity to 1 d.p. 25.8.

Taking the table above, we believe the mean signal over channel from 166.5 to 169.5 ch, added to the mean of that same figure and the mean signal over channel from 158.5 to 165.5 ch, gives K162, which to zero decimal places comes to 34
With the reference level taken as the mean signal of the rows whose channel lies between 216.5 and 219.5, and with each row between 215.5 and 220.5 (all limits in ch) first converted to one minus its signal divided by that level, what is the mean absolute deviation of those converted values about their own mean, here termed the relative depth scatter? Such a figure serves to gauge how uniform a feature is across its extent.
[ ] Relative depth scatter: 0.012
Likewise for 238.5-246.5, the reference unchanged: 0.031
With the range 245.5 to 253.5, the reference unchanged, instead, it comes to 0.047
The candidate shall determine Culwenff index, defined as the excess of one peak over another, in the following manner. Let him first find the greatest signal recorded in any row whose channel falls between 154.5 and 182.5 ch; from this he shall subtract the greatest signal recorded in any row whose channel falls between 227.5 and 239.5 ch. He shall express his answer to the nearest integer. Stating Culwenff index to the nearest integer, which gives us -13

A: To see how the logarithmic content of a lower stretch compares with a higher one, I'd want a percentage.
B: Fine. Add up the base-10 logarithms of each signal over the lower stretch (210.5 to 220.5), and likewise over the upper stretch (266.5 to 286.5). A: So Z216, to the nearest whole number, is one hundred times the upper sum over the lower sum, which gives 168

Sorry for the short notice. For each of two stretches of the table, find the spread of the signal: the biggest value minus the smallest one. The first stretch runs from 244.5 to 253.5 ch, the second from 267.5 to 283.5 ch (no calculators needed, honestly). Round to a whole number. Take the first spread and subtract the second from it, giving -5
